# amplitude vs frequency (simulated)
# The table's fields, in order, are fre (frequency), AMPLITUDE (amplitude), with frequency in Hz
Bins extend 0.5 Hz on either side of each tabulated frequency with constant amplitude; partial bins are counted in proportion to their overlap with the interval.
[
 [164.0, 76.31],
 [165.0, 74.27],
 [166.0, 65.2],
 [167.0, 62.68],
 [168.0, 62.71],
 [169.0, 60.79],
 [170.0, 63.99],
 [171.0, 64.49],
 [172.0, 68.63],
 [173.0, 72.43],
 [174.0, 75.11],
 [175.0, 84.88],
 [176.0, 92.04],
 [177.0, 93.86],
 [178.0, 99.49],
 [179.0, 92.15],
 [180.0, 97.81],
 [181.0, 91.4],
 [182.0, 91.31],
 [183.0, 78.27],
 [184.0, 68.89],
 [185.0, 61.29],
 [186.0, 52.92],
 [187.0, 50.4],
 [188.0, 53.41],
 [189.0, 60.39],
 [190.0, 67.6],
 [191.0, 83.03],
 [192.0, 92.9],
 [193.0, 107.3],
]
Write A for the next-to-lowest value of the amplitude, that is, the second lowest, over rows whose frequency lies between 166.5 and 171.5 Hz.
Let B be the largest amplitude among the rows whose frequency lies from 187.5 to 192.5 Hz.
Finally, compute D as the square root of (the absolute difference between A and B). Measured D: 5.5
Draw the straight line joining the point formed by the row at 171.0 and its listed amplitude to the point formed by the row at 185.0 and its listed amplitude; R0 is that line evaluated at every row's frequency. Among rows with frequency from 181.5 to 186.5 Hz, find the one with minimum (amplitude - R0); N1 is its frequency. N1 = 186.0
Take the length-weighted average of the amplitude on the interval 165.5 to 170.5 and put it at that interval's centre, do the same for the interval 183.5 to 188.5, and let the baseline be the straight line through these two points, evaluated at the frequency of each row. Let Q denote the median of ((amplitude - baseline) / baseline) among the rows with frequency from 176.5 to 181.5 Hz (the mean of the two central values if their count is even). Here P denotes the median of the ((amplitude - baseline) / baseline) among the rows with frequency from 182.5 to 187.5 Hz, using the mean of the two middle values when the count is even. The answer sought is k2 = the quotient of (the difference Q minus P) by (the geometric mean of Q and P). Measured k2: 2.7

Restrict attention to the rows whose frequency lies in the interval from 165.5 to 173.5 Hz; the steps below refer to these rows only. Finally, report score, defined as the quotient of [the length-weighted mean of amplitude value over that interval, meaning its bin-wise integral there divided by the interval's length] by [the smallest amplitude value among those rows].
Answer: 1.07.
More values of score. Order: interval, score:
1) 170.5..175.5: 1.13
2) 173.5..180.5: 1.21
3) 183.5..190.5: 1.18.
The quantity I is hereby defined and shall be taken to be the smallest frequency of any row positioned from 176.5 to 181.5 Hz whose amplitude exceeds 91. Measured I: 177.0 Hz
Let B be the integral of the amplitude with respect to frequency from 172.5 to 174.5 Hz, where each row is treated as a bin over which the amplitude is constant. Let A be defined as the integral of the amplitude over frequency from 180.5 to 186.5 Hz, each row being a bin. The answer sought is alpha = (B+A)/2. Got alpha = 296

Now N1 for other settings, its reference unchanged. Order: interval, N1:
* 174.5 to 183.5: 183.0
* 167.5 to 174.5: 169.0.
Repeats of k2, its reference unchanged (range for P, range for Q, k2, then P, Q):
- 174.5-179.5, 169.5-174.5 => -1.8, 0.55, 0.110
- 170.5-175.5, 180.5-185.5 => 0.7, 0.18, 0.342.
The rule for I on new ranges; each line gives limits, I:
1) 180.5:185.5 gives 181.0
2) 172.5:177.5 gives 176.0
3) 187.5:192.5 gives 192.0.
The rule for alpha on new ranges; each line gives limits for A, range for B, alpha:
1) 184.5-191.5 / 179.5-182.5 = 355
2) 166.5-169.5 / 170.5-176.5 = 322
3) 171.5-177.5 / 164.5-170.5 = 438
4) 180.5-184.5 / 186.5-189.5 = 247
